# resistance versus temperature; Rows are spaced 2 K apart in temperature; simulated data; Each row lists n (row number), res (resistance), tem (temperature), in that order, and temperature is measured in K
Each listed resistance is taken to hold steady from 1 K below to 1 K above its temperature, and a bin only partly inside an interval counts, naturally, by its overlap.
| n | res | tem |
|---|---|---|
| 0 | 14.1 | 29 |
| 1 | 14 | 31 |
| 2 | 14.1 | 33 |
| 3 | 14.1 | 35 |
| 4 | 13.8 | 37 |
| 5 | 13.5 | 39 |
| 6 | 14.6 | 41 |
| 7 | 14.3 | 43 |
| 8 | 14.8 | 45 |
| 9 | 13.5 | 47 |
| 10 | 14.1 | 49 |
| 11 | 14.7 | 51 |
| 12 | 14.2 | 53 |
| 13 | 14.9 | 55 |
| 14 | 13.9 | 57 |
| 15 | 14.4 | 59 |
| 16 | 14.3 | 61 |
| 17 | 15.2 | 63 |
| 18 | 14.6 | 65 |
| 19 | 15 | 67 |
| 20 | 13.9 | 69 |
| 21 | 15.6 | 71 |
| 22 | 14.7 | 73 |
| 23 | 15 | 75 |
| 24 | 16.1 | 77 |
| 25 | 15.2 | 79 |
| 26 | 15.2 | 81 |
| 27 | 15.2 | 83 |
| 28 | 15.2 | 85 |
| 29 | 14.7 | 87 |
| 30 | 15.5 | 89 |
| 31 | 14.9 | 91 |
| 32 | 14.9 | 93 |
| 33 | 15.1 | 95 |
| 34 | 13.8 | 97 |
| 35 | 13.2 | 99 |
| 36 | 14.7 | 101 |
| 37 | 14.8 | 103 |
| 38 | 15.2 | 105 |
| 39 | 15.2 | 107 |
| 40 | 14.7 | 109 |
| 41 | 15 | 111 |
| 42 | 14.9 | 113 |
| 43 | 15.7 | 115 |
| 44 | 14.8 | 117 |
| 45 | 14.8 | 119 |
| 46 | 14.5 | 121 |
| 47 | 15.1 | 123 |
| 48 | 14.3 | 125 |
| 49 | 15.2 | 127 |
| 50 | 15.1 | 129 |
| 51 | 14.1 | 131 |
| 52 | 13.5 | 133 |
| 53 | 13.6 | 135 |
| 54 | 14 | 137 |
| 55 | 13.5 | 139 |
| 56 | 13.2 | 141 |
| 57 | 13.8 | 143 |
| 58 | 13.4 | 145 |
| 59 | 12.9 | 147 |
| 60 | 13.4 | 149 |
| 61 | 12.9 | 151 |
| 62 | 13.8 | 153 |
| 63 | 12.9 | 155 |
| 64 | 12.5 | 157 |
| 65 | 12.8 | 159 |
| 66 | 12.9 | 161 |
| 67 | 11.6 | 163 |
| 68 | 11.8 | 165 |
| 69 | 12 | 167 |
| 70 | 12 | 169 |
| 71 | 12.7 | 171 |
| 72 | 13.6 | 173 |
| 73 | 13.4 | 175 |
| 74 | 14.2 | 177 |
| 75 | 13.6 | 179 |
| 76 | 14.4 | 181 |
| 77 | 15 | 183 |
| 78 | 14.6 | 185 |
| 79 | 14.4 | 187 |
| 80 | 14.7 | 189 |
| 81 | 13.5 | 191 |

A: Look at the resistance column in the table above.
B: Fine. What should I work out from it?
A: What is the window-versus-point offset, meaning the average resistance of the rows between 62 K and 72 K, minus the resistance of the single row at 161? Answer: 2.0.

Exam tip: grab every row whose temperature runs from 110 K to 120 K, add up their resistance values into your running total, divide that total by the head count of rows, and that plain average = 15.0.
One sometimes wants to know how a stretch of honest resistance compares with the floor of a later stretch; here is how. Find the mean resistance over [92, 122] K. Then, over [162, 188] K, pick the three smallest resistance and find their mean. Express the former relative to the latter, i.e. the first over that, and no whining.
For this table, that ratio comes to 1.25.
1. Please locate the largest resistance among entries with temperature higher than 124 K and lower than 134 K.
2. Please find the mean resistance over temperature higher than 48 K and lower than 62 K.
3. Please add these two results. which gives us 29.6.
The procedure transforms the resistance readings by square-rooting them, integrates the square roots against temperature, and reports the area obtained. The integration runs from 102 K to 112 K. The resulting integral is 39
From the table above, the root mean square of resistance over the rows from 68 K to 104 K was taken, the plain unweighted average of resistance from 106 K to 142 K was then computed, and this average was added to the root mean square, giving 29.4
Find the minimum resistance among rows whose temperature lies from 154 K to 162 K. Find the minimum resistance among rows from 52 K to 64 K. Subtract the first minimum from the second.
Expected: 1.4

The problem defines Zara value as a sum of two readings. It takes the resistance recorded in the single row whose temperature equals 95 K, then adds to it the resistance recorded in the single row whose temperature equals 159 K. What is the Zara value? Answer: 27.9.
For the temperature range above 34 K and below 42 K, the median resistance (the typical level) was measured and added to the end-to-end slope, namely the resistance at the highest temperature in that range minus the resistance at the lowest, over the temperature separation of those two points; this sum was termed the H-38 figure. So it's 14.0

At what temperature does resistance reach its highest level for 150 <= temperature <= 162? 153 K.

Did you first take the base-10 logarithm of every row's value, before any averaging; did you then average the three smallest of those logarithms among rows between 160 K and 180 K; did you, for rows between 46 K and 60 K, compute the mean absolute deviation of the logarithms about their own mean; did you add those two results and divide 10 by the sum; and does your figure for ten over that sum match 9.23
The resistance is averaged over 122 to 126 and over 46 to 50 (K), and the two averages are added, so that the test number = 28.5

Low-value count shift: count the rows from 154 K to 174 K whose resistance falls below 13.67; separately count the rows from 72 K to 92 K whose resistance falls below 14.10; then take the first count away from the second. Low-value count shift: -10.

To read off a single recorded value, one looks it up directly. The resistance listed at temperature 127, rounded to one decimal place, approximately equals 15.2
